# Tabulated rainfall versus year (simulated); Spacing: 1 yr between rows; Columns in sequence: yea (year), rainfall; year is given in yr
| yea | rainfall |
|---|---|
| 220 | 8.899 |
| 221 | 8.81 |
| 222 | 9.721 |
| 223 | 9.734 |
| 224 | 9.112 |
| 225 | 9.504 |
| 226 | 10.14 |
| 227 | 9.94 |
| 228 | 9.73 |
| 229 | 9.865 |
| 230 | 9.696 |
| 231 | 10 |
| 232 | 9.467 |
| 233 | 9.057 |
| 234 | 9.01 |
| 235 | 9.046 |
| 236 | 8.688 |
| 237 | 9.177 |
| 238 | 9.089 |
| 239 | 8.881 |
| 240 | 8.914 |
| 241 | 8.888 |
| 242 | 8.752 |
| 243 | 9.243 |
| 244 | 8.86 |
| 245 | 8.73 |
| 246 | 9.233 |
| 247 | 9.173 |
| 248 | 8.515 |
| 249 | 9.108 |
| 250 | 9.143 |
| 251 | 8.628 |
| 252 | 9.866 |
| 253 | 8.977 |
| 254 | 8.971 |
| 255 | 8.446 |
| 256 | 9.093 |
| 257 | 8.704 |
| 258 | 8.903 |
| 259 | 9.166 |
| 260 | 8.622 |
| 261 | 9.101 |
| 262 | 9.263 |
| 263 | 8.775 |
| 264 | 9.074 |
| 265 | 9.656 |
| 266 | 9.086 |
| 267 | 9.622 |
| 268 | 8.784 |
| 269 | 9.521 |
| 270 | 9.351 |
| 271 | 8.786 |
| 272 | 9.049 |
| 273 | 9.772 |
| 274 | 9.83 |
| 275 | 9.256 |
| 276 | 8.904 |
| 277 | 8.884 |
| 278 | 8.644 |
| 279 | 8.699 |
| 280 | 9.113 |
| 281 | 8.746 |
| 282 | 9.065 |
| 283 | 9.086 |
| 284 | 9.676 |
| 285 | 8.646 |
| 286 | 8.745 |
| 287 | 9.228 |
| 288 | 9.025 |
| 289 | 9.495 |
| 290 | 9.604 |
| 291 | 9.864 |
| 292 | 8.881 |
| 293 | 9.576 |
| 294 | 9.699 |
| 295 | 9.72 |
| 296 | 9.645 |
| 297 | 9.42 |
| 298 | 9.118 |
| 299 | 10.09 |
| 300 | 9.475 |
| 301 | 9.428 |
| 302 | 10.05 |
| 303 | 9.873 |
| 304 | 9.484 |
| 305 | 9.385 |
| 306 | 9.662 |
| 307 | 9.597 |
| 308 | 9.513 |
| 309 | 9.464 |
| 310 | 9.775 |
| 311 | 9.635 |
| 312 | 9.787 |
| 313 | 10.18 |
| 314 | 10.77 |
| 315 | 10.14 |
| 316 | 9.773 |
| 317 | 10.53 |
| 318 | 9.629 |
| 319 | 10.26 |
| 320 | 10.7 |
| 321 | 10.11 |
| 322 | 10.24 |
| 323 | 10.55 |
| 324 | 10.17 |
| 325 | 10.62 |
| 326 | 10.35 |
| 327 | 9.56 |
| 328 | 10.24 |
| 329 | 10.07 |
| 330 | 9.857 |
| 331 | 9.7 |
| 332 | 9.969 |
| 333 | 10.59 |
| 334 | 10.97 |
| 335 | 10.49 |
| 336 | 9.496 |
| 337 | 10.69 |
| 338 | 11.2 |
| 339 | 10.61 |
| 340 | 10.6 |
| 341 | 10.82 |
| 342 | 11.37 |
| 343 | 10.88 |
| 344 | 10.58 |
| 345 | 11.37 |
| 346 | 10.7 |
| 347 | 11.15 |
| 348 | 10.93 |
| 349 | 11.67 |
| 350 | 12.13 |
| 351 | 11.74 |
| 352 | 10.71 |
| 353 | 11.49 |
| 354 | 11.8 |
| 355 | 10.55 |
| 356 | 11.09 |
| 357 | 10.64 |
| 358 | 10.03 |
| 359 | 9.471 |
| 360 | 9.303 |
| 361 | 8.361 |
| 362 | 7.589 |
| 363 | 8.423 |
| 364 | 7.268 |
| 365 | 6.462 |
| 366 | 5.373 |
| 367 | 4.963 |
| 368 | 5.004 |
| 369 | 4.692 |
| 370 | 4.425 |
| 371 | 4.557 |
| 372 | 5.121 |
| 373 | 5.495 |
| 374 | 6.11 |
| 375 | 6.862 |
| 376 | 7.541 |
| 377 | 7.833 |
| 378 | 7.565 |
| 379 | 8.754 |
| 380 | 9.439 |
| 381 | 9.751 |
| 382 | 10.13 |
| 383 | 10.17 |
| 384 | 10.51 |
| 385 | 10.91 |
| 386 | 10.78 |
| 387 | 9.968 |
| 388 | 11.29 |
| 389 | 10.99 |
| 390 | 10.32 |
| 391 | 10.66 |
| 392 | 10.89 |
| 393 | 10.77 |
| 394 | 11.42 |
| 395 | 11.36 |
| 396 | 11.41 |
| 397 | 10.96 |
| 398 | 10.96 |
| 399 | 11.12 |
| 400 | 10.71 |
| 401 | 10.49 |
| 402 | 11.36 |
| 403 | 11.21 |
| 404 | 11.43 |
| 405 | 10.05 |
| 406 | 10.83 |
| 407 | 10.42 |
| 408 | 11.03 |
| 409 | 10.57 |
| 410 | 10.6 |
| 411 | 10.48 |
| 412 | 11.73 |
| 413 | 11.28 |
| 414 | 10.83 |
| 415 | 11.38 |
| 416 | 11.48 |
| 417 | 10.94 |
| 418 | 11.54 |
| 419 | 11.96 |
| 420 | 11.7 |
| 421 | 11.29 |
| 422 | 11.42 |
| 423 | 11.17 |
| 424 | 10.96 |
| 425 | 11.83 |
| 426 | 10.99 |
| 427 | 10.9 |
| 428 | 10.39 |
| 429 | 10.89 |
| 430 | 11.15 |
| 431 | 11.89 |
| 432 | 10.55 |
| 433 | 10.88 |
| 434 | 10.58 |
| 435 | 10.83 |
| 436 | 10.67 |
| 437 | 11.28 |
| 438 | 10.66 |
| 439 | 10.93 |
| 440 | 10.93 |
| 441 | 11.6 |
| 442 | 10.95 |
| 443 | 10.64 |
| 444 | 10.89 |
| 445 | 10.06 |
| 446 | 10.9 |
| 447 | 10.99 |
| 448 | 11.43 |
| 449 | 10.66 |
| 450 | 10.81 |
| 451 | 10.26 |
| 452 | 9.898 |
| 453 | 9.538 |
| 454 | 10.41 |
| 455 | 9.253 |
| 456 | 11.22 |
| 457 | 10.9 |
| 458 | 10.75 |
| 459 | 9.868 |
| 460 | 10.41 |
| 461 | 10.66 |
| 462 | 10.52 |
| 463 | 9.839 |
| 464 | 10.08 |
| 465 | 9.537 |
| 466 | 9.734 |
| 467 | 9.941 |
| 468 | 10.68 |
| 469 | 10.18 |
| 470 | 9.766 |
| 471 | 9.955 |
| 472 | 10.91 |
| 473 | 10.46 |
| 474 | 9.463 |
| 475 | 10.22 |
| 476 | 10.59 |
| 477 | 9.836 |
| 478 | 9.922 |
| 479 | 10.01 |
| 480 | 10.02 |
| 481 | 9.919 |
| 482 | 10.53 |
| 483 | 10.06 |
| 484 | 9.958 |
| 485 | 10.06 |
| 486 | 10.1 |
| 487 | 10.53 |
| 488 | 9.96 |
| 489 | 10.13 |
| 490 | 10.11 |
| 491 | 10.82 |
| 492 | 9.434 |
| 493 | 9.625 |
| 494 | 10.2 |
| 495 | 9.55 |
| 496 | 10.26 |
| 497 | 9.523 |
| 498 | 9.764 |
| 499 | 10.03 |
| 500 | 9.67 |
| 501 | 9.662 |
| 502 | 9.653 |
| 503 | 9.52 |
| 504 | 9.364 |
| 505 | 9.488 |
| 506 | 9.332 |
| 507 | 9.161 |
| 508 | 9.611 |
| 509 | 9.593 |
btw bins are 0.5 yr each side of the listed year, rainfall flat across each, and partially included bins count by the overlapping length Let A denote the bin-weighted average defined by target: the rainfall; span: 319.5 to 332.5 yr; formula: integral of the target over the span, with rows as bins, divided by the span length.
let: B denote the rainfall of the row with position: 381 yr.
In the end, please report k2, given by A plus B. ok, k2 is 19.9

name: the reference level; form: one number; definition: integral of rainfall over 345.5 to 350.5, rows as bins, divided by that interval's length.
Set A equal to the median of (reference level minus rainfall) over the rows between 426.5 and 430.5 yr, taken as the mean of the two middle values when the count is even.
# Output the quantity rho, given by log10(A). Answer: -0.4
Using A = 0.4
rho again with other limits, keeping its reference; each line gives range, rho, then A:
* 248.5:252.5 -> 0.3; 2.2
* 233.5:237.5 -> 0.4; 2.3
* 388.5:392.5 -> -0.3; 0.5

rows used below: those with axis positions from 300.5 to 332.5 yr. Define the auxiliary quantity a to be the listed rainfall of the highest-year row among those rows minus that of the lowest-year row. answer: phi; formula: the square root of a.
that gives 0.7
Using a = 0.54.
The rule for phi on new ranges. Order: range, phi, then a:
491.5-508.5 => 0.4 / 0.18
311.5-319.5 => 0.7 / 0.47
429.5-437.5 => 0.4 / 0.13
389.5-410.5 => 0.5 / 0.28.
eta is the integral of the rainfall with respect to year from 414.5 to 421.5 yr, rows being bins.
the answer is 80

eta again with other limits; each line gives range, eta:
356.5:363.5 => 64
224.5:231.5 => 69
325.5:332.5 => 70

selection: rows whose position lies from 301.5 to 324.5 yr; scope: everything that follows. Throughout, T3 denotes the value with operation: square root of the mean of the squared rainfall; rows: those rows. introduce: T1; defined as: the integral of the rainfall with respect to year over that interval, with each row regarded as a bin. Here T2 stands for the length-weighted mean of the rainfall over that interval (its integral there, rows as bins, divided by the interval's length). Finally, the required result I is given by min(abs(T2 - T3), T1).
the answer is 0.0082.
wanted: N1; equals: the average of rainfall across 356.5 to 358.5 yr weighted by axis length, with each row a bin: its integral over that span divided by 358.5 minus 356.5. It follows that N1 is 10.3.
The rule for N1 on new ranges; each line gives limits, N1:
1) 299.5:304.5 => 9.7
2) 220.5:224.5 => 9.3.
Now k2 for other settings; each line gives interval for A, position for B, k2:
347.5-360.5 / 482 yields 21.4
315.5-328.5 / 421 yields 21.5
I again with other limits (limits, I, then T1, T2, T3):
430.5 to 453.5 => 0.0121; 248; 10.8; 10.8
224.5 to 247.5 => 0.0101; 213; 9.3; 9.3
